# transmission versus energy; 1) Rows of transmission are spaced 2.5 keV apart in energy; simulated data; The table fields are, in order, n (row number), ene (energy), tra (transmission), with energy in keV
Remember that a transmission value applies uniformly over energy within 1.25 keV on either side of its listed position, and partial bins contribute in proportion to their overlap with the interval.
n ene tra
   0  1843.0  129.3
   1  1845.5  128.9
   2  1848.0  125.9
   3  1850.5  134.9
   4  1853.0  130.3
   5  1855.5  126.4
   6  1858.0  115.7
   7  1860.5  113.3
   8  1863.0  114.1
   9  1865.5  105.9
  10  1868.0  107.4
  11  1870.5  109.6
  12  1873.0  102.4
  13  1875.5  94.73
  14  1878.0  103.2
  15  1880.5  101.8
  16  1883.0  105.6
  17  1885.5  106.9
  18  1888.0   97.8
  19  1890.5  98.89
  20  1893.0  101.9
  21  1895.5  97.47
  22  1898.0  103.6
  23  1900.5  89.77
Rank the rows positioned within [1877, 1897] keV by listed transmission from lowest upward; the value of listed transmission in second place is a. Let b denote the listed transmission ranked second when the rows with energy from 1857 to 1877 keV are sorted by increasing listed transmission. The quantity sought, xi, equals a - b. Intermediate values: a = 97.8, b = 102.4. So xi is -5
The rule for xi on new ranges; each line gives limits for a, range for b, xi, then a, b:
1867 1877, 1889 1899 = 4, 102.4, 98.89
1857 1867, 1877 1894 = 14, 113.3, 98.89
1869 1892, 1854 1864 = -16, 97.8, 114.1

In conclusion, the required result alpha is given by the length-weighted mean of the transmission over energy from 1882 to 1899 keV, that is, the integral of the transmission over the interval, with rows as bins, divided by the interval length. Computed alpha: 102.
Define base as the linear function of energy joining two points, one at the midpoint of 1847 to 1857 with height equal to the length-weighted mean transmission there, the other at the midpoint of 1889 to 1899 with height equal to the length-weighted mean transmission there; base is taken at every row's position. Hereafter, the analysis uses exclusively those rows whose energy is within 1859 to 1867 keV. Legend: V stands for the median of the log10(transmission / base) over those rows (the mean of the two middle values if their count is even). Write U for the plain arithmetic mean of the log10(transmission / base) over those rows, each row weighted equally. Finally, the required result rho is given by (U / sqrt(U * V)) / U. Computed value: 26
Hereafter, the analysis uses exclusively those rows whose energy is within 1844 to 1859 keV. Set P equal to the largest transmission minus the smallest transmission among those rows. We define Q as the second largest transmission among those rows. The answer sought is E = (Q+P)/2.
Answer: 75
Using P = 19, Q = 130.3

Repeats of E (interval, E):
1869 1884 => 60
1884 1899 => 57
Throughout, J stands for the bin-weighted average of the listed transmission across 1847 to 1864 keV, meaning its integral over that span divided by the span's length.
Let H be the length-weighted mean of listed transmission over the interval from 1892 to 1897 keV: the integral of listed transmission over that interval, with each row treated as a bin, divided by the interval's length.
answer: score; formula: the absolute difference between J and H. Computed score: 23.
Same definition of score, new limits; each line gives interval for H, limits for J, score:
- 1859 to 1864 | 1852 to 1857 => 14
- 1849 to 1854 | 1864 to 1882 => 29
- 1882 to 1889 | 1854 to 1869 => 11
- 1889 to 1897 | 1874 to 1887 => 3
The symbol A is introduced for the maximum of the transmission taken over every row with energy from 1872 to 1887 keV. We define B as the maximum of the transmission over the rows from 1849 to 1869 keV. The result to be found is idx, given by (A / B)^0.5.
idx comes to 0.89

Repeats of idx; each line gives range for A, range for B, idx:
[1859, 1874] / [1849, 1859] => 0.92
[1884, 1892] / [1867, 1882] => 0.99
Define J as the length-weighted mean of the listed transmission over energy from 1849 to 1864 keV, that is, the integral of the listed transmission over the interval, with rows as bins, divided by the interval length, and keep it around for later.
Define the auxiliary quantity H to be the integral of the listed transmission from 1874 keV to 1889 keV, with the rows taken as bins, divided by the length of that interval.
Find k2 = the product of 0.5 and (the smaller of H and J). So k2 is 50.9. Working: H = 102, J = 123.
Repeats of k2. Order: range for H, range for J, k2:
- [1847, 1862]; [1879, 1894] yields 51.1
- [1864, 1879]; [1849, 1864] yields 52.0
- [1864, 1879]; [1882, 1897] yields 50.7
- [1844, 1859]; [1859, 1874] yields 54.5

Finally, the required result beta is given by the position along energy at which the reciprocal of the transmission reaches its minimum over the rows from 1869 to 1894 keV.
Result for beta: 1870.5 keV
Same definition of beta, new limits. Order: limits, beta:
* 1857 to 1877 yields 1858.0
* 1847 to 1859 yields 1850.5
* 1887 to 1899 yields 1898.0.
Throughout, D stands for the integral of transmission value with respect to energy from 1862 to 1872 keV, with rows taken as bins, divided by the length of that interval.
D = 109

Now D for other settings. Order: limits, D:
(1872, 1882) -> 101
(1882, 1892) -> 102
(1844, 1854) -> 130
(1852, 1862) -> 121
